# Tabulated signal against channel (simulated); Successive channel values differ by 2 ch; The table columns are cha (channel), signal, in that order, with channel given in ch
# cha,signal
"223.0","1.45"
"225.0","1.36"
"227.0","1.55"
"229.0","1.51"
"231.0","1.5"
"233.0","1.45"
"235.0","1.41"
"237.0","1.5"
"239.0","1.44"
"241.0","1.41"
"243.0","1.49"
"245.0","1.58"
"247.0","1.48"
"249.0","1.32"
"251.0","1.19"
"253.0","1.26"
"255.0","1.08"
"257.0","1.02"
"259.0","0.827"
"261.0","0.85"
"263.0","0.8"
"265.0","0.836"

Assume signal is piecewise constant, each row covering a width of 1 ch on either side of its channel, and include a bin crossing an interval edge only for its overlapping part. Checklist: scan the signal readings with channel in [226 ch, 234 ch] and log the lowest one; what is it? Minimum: 1.45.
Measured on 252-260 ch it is 0.827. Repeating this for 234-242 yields 1.41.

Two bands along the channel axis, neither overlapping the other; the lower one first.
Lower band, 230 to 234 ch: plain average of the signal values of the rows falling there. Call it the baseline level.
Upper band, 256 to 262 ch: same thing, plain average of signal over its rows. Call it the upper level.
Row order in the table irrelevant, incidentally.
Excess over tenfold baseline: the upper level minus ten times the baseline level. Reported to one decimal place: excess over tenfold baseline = -13.9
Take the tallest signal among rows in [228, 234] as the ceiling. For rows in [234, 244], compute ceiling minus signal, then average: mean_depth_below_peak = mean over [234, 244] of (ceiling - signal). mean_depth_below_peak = 0.06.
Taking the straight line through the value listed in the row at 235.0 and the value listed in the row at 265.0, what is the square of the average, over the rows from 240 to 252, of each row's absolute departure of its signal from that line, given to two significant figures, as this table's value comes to 0.045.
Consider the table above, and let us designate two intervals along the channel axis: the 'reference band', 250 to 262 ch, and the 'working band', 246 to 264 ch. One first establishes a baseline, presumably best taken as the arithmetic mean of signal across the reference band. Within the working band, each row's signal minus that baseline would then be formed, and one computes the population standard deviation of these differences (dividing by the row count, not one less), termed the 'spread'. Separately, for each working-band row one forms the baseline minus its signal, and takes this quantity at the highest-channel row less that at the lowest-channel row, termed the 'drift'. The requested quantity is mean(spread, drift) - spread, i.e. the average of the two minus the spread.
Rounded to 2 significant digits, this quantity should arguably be 0.23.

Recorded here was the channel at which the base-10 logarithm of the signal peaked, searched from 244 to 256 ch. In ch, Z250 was 245.0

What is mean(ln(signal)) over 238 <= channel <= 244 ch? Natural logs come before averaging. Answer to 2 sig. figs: 0.37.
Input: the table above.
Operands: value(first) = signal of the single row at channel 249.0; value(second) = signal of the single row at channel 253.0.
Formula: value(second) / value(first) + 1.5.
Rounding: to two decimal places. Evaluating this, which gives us 2.45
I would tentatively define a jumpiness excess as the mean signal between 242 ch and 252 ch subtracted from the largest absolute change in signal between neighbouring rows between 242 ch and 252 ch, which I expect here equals -1.25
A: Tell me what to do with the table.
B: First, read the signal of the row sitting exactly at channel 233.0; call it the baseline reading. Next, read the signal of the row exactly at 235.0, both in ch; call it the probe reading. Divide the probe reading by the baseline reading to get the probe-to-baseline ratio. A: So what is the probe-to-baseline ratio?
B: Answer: 1.0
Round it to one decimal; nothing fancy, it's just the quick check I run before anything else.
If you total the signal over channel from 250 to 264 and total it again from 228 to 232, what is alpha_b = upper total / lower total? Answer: 2.3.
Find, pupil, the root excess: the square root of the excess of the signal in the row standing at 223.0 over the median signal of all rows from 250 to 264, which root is 0.656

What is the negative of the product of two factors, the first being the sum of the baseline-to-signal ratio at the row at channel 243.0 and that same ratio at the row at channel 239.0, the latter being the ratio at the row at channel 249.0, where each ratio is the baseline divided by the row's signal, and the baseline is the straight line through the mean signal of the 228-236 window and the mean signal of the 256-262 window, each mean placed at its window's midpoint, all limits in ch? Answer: -1.47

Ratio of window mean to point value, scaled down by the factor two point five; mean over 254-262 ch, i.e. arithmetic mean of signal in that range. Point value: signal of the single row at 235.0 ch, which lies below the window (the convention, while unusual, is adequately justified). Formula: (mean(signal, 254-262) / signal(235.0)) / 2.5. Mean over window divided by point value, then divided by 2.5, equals 0.268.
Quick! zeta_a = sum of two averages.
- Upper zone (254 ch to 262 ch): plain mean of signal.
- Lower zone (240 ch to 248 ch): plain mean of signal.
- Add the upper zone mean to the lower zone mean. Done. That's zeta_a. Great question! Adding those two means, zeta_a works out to 2.4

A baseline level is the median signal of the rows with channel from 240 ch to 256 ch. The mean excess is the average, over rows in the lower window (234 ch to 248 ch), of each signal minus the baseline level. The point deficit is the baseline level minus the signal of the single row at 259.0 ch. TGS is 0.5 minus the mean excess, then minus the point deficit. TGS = -0.15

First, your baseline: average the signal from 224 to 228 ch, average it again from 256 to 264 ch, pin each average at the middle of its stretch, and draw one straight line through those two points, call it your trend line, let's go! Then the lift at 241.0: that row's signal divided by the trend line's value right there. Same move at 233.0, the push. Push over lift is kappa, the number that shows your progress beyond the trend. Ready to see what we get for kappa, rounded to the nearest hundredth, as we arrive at 0.92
